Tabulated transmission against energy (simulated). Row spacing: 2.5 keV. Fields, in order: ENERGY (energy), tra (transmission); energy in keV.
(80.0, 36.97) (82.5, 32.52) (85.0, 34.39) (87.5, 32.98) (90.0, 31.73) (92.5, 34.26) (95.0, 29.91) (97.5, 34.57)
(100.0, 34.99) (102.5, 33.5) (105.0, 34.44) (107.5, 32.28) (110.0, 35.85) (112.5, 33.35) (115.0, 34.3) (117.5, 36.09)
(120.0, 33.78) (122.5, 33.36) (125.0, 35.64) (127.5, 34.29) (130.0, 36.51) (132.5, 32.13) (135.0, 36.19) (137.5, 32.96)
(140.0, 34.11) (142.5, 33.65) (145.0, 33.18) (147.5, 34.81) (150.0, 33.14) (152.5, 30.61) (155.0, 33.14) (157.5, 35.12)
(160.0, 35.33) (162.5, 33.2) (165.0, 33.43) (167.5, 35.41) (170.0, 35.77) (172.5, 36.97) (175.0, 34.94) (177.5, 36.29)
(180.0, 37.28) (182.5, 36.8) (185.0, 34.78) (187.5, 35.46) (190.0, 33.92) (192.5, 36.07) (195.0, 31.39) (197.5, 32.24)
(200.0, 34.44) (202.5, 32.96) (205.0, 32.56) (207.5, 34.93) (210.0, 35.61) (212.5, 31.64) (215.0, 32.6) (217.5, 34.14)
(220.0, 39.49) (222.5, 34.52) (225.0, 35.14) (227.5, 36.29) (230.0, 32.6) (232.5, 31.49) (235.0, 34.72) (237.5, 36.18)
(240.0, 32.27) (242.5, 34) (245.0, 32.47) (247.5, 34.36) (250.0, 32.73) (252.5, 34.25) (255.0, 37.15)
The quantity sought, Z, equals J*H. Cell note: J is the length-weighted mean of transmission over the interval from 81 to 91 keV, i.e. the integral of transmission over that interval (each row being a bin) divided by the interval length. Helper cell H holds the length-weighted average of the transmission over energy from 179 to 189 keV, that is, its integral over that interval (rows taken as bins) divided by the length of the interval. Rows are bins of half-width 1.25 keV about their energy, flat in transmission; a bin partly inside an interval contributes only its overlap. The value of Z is 1189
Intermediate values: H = 36.0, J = 33.0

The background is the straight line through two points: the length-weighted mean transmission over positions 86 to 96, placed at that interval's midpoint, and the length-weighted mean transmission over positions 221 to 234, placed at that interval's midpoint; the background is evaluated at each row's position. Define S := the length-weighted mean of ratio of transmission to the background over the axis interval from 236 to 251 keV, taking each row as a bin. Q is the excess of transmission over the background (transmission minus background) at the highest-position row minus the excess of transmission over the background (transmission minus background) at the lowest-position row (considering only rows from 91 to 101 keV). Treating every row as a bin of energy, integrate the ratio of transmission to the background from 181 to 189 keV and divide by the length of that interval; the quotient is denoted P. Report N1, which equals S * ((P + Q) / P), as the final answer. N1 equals 1.6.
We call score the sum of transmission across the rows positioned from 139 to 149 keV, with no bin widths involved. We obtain 136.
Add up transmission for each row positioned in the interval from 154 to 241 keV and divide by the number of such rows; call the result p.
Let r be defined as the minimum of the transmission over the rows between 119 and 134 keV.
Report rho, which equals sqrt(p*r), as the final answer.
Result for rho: 33.3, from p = 34.5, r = 32.13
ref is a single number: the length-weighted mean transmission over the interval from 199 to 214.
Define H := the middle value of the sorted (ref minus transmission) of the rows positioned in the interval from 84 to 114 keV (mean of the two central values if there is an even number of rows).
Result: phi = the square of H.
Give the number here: 0.0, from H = -0.2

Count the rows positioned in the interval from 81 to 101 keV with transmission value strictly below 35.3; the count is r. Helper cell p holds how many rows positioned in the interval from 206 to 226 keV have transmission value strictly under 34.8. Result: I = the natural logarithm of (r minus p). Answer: 1.4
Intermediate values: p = 4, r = 8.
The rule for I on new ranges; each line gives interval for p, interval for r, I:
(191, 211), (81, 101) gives 1.1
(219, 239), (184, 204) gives 0.7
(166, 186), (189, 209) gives 1.8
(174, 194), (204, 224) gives 1.4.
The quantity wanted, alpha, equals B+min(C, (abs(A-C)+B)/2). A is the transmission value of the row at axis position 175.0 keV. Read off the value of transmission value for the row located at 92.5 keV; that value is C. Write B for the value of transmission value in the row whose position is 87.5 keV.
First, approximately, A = 34.94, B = 32.98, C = 34.26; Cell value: 49.8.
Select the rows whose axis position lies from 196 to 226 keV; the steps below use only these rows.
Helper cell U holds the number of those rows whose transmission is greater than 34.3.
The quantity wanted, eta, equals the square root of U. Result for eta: 2.45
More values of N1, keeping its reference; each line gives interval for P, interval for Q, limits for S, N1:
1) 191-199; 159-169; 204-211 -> 1.0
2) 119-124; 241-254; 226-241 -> 1.1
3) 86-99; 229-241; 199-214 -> 0.5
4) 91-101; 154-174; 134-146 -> 4.6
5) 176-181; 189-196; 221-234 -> -1.4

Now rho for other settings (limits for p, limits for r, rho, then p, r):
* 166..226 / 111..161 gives 32.6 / 34.8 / 30.61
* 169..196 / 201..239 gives 33.4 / 35.4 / 31.49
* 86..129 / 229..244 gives 32.6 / 33.8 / 31.49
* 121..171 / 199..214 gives 32.8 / 34.1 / 31.64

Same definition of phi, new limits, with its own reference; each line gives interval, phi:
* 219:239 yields 1.6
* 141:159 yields 0.2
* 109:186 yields 1.3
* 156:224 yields 1.6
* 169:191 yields 4.5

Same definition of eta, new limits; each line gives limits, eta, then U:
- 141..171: 2.24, 5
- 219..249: 2.65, 7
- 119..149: 2.00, 4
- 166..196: 3.16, 10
